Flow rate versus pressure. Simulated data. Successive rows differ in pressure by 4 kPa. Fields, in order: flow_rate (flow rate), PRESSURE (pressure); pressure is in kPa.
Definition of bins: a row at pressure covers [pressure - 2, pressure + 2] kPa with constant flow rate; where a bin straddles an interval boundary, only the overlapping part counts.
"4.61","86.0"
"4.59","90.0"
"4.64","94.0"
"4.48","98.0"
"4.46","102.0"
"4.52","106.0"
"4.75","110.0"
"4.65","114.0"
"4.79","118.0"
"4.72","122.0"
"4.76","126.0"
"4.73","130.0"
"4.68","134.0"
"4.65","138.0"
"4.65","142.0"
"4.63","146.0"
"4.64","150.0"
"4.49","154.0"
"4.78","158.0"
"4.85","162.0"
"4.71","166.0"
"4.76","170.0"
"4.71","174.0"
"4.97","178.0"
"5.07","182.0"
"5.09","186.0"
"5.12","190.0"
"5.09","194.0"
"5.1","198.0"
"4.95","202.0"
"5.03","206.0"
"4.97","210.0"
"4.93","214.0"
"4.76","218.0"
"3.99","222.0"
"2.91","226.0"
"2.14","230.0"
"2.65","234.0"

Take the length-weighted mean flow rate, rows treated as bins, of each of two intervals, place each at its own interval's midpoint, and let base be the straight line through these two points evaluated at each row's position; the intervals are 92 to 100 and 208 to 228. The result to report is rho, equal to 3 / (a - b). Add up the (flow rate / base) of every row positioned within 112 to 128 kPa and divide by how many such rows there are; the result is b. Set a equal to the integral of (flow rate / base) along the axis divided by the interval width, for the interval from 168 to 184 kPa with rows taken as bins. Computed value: 49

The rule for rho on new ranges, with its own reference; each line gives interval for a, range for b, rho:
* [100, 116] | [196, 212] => -21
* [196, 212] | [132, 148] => 26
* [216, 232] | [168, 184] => -10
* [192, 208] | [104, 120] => 24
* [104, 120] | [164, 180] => -56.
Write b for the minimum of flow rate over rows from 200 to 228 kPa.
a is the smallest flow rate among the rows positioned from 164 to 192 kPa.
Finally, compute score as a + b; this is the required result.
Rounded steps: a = 4.71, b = 2.91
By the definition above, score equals 7.62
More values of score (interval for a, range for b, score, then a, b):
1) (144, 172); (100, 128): 8.95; 4.49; 4.46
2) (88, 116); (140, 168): 8.95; 4.46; 4.49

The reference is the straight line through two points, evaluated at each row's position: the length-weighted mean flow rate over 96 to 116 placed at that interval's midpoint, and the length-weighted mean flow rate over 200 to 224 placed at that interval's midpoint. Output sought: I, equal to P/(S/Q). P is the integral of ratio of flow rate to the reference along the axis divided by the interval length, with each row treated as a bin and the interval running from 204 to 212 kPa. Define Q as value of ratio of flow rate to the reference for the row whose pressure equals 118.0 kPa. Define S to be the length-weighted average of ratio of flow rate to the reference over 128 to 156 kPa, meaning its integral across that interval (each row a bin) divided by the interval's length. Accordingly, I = 1.09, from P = 1.05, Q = 1.043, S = 1.000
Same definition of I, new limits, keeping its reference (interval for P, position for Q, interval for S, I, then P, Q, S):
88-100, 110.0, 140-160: 1.05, 1.00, 1.037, 0.996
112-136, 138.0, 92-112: 1.03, 1.03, 1.004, 1.001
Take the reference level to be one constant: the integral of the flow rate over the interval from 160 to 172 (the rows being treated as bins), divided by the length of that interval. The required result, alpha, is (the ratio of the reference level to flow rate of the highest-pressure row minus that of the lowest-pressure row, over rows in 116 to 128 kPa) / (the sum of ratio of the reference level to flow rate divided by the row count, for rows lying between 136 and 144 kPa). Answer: 0.01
